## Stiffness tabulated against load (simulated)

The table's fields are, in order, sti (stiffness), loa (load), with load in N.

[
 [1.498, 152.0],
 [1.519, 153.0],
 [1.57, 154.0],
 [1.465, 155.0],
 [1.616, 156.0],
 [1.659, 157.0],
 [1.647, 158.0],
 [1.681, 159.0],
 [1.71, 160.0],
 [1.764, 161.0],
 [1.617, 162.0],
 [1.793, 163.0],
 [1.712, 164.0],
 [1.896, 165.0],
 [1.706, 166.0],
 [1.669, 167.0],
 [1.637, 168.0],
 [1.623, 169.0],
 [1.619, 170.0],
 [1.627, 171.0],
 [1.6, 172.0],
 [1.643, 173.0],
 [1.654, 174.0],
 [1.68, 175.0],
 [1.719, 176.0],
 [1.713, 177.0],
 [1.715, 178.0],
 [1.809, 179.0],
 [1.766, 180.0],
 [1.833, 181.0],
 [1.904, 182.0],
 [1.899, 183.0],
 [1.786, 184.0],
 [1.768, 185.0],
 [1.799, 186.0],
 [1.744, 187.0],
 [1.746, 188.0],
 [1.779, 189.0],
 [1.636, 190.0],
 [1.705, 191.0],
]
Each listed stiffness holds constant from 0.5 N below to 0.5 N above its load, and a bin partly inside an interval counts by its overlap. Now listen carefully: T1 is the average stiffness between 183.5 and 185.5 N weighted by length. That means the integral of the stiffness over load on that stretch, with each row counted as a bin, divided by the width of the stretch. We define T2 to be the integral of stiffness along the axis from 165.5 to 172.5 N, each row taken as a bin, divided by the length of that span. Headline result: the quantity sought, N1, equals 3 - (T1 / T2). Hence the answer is 1.92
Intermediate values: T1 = 1.78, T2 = 1.64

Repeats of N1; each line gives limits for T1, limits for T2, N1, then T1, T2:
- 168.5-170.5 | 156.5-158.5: 2.02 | 1.62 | 1.65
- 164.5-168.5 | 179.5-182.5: 2.06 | 1.73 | 1.83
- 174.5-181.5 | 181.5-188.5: 2.03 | 1.75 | 1.81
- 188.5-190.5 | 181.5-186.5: 2.07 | 1.71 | 1.83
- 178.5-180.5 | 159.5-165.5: 1.98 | 1.79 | 1.75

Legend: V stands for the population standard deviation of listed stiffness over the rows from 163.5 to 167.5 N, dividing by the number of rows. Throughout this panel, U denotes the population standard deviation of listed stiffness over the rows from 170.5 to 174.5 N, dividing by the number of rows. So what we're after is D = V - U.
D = 0.068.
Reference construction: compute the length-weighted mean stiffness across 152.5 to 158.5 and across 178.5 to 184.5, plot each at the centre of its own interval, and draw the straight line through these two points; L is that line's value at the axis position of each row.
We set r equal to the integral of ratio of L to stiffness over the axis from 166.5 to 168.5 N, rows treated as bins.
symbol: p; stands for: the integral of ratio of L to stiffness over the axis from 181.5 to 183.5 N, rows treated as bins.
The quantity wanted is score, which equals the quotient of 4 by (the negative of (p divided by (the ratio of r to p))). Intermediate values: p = 1.9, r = 2.05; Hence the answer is -2.19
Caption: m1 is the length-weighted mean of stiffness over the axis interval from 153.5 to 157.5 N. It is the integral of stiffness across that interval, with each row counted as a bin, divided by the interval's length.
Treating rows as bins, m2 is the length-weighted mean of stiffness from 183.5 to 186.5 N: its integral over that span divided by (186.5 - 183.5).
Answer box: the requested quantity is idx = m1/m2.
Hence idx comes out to 0.88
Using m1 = 1.58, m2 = 1.78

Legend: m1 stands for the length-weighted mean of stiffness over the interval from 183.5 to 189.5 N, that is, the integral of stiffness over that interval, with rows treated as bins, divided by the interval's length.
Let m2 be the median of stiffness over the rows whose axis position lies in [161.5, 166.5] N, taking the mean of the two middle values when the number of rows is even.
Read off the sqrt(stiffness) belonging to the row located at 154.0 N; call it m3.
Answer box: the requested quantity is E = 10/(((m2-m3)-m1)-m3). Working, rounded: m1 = 1.77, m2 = 1.71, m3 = 1.25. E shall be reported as -3.9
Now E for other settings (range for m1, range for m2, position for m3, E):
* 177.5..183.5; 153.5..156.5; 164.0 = -3.5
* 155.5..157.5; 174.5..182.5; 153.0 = -4.2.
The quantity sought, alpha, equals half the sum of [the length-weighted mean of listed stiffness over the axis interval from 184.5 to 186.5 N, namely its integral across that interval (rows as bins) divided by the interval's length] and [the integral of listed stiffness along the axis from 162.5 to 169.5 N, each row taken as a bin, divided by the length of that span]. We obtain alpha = 1.75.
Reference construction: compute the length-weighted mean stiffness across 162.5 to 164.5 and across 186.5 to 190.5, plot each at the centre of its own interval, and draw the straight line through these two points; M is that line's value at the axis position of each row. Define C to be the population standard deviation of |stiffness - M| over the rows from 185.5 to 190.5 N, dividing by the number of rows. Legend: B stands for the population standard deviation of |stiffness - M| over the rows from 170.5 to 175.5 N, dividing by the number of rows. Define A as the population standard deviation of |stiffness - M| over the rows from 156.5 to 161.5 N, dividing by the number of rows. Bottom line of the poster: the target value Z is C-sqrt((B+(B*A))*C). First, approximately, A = 0.037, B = 0.03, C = 0.028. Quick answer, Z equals 0.000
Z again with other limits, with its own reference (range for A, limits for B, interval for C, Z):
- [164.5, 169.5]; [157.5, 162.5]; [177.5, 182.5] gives 0.003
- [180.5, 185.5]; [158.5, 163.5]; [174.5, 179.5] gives -0.010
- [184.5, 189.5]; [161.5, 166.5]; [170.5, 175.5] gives -0.009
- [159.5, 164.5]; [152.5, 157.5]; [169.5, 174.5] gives -0.018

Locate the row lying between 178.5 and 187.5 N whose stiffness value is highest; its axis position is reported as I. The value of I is 182.0 N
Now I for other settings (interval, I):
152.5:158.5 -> 157.0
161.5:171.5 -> 165.0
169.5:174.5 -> 174.0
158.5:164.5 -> 163.0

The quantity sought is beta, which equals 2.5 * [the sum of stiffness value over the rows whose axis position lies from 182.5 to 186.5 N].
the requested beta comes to 18.1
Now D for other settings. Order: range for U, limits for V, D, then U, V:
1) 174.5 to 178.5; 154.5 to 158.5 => 0.062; 0.02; 0.078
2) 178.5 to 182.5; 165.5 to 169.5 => -0.018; 0.05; 0.032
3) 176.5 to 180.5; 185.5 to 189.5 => -0.017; 0.04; 0.023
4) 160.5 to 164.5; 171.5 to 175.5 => -0.038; 0.07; 0.029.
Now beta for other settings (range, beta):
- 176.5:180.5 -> 17.5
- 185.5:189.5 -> 17.7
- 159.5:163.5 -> 17.2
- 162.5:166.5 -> 17.8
